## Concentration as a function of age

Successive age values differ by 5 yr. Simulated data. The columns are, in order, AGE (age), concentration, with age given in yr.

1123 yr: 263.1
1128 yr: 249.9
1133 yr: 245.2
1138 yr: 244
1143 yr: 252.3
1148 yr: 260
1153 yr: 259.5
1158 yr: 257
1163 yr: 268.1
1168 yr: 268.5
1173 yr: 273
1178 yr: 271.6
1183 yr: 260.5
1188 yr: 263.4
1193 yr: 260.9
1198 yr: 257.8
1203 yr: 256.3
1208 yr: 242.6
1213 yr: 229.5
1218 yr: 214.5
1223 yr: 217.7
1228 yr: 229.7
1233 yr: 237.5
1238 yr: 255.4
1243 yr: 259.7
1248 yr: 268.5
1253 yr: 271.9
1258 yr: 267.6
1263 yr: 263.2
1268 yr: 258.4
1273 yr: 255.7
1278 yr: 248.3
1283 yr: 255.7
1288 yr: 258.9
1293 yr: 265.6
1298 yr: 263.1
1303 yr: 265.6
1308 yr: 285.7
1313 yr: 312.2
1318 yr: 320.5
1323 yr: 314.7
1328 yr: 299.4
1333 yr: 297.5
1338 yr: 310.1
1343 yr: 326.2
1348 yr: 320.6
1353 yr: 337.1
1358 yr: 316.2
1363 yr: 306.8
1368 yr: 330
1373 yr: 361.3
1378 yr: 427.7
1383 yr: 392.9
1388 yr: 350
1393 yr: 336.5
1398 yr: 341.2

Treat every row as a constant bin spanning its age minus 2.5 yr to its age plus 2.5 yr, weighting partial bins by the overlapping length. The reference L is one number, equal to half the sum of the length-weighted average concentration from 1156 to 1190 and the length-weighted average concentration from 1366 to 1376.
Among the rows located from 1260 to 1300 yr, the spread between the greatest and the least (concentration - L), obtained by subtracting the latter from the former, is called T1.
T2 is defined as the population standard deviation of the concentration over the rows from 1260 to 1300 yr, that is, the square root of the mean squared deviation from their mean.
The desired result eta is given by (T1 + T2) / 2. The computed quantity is 11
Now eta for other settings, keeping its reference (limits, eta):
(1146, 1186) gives 11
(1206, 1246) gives 30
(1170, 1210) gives 20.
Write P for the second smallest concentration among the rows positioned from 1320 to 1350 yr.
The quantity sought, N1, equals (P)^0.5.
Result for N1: 17.30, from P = 299.4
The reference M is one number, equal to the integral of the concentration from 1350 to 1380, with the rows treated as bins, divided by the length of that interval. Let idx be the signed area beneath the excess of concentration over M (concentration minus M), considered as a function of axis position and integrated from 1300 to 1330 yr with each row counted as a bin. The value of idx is -1370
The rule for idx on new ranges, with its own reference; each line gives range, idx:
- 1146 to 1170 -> -1972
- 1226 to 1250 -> -2269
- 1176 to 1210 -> -2912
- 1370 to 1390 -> 755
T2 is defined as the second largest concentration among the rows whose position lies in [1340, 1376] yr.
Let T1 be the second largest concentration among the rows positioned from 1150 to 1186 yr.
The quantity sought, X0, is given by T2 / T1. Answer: 1.24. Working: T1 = 271.6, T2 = 337.1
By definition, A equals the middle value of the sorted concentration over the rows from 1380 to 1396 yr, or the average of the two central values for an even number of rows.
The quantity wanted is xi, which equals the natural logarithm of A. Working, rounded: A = 350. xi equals 5.86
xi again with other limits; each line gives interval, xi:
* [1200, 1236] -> 5.44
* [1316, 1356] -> 5.76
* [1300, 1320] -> 5.70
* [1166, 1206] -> 5.57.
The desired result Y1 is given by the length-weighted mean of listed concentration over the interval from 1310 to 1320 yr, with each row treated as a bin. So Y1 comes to 315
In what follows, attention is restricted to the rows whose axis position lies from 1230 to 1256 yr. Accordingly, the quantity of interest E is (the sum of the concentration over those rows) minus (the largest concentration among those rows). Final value 1021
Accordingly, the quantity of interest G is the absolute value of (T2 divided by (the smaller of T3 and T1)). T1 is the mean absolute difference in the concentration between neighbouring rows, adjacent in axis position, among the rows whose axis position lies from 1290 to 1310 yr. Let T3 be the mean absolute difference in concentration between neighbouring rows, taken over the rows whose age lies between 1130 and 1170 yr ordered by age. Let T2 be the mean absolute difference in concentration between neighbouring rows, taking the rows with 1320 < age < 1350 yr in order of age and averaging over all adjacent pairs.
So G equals 2.3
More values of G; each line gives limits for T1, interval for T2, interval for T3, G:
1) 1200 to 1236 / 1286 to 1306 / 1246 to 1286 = 0.8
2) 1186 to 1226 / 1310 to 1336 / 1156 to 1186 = 1.4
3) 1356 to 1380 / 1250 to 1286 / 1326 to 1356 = 0.5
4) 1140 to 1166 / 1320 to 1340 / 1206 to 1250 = 1.8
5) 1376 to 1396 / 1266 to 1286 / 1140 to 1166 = 1.1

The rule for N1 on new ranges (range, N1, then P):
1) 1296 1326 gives 16.30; 265.6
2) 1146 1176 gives 16.11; 259.5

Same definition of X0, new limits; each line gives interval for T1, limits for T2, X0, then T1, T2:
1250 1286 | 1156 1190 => 1.01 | 267.6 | 271.6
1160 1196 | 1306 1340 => 1.16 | 271.6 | 314.7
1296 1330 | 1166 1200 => 0.86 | 314.7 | 271.6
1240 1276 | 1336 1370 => 1.23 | 268.5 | 330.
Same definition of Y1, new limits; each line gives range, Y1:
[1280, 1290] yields 257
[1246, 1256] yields 270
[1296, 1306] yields 265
